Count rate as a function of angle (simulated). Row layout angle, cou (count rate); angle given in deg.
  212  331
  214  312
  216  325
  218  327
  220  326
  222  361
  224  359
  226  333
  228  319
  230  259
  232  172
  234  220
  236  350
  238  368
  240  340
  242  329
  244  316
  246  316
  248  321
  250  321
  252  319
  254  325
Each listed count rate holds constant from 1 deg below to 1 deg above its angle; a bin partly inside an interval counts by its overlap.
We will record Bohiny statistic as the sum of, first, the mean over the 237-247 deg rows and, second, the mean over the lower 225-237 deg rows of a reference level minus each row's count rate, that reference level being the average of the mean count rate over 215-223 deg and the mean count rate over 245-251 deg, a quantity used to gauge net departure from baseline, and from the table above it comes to 45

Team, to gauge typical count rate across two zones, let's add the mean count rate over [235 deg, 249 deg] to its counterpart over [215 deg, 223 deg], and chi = 669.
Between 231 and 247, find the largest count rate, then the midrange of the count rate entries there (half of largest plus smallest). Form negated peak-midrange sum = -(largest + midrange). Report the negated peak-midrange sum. -638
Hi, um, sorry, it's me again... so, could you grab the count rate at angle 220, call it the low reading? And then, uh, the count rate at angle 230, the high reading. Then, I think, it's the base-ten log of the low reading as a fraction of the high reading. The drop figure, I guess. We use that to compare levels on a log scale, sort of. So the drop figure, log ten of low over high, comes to 0.10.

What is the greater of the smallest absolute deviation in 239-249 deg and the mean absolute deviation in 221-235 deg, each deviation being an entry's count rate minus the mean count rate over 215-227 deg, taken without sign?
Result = 62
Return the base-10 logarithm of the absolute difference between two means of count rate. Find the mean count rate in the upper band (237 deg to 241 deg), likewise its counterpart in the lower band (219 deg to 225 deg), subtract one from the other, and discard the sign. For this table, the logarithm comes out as 0.73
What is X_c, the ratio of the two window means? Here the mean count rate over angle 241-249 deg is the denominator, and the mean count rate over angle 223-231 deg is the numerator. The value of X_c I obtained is 0.99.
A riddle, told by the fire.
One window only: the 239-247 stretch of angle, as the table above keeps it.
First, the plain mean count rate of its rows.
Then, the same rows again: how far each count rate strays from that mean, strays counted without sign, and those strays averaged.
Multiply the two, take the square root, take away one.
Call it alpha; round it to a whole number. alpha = 54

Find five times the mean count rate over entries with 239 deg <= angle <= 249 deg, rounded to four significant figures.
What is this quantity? 1622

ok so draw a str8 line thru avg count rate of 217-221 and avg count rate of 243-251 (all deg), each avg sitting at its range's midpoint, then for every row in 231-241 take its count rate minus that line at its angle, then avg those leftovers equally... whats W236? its -32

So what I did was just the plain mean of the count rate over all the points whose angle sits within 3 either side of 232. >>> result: 217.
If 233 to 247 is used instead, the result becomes 320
